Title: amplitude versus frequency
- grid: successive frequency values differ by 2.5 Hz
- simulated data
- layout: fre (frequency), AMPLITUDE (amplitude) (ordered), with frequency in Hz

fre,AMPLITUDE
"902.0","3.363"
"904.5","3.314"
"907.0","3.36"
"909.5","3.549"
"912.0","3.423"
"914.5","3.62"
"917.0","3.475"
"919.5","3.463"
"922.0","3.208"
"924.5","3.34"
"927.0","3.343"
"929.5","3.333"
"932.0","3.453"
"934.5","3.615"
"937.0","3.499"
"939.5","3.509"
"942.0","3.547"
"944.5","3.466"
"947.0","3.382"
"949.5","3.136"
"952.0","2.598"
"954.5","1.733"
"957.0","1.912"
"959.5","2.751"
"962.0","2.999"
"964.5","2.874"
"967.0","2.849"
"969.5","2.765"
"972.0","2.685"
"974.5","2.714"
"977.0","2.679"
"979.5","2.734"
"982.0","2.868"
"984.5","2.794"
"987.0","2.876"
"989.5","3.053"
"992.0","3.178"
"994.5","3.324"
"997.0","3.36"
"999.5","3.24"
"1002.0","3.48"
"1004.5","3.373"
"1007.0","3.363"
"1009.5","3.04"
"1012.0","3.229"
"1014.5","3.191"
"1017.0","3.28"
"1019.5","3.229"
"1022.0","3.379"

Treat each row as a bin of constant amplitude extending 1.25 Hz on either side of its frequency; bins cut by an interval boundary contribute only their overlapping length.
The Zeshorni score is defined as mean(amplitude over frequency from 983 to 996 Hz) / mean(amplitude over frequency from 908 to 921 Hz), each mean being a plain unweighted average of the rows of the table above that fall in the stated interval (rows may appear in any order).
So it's 0.87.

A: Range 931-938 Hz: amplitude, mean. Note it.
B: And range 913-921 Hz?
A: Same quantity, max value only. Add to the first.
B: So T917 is 7.1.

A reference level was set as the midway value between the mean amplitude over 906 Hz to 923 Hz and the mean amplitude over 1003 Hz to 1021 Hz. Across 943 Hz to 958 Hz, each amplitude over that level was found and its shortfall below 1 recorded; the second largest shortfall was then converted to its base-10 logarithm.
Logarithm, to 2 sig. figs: -0.37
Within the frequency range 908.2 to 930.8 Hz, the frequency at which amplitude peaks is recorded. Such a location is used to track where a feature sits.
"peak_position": 914.5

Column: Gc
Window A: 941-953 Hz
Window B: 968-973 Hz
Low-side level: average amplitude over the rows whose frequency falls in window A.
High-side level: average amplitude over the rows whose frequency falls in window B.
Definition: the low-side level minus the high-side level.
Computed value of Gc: 0.50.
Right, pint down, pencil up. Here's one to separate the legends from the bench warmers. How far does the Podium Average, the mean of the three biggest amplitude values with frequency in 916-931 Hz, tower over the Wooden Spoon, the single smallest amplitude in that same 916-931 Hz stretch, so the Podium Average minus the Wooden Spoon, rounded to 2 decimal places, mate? 0.22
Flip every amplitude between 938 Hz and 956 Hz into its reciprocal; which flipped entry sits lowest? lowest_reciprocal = 0.282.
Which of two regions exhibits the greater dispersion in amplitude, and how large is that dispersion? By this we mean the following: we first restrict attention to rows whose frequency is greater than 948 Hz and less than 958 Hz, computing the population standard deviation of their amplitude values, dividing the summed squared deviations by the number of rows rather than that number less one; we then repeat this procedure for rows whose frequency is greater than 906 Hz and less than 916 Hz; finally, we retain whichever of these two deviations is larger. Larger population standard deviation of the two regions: 0.56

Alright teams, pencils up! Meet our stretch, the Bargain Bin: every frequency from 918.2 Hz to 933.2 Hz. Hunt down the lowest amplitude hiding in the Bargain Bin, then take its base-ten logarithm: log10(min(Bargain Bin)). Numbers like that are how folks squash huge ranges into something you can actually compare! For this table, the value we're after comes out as 0.506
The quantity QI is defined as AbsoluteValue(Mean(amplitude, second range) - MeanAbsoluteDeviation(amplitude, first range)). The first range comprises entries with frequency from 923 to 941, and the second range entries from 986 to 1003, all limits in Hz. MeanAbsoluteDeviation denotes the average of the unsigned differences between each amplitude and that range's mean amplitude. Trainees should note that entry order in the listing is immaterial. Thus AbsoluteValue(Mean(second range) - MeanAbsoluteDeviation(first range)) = 3.1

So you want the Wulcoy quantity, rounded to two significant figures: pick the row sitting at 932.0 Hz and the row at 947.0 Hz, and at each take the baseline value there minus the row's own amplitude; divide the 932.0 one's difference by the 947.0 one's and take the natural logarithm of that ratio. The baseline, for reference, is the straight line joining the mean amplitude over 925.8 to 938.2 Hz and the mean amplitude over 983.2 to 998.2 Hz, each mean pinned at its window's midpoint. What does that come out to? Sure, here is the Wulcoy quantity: -1.7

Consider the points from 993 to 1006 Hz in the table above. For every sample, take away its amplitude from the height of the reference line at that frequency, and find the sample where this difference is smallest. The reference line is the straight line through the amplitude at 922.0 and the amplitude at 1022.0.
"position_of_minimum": 1002.0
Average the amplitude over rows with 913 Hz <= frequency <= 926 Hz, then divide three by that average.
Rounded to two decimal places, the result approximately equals 0.88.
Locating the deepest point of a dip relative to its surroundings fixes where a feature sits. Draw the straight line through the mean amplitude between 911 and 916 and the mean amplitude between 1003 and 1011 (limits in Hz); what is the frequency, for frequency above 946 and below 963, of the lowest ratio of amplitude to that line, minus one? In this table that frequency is 954.5 Hz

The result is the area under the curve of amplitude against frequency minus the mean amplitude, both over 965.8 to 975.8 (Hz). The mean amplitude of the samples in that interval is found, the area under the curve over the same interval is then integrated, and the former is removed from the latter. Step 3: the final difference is 24.8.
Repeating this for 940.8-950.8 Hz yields 30.4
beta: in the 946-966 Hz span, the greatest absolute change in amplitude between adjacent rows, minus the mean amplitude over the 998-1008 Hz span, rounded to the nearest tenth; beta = -2.5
